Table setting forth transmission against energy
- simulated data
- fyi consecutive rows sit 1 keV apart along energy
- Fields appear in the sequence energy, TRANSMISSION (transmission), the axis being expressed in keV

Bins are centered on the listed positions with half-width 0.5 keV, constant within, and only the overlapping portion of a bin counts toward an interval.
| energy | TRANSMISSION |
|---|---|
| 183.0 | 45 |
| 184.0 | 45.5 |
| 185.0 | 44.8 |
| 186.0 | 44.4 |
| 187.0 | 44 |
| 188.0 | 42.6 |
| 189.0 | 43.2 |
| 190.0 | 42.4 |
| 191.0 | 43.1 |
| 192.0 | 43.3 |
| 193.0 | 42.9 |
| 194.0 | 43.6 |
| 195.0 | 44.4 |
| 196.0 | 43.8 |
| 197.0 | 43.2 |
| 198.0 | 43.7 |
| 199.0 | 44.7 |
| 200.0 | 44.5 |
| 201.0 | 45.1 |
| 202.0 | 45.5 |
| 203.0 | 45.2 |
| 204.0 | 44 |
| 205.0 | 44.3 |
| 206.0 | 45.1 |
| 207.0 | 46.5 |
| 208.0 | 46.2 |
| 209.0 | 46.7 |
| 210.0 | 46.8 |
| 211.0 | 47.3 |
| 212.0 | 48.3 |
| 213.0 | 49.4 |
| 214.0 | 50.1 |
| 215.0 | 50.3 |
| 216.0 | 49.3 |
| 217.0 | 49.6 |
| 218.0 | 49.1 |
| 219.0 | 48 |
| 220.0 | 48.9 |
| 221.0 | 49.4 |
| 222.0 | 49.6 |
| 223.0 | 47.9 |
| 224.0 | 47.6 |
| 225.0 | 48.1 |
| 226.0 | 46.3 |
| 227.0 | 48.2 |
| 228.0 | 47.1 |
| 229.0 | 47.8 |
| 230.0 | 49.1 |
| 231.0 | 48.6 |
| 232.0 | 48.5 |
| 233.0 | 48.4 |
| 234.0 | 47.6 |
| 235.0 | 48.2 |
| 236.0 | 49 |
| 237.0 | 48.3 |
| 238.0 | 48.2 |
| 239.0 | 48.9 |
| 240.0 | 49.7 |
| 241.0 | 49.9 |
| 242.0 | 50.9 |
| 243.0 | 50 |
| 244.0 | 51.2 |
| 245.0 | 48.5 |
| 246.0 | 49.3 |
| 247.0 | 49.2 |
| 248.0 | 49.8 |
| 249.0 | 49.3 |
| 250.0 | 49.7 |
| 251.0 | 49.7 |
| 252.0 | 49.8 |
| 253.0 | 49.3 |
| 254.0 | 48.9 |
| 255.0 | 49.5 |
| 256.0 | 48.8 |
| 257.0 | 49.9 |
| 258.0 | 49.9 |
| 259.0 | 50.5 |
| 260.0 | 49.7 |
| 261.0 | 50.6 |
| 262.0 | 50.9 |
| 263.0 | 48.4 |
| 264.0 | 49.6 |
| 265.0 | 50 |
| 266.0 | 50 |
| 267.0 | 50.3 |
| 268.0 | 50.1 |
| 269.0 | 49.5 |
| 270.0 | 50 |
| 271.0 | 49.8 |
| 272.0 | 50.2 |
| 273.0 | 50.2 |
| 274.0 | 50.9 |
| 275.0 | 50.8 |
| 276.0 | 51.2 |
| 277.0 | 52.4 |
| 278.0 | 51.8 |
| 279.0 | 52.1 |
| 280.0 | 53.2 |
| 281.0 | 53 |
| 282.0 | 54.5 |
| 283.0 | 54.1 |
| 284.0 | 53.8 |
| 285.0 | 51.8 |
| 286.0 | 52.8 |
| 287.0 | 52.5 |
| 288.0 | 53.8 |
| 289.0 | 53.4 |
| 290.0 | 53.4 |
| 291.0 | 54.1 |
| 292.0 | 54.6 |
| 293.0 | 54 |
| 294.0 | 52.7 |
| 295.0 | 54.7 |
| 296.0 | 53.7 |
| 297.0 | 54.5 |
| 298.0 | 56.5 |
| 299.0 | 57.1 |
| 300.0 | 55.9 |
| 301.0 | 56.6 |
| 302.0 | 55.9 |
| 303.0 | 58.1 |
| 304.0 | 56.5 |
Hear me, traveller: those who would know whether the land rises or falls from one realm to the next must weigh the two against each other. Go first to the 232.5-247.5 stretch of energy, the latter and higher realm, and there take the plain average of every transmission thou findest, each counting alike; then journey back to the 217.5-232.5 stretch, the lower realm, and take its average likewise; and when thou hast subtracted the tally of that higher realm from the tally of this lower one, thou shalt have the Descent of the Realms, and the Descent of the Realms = -0.9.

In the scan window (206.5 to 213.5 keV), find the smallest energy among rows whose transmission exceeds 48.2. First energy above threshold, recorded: 212.0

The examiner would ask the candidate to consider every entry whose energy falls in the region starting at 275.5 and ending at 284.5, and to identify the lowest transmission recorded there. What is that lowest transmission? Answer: 51.2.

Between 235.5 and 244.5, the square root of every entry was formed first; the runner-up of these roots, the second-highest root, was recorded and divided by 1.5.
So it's 4.76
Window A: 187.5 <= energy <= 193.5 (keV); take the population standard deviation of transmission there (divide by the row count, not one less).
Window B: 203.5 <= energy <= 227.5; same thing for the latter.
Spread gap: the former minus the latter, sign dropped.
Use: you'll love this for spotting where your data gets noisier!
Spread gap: 1.4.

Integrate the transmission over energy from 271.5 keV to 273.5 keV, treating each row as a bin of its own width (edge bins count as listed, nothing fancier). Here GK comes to 100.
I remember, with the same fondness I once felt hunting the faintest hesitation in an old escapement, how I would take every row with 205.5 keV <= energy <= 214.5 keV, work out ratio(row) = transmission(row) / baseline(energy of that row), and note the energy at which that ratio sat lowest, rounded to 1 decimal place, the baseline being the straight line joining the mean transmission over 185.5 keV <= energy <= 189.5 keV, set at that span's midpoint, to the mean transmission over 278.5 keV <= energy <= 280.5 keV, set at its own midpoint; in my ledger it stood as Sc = 206.0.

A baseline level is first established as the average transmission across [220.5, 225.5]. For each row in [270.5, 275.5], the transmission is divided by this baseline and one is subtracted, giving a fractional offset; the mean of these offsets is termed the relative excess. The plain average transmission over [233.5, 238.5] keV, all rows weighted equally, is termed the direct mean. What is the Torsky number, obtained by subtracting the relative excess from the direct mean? 48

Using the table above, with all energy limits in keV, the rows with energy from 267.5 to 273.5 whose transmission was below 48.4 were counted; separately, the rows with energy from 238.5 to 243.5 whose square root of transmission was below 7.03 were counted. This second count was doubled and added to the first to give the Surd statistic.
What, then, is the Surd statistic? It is 2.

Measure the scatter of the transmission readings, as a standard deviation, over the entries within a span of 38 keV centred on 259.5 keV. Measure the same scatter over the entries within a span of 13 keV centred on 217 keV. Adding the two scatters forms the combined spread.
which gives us 1.7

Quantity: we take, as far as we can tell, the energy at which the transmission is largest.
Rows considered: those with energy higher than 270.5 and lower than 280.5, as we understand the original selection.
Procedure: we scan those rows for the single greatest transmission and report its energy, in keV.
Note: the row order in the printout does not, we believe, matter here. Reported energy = 280.0 keV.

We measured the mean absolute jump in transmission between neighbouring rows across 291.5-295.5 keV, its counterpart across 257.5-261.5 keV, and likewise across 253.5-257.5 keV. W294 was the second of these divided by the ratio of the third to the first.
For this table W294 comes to 1.2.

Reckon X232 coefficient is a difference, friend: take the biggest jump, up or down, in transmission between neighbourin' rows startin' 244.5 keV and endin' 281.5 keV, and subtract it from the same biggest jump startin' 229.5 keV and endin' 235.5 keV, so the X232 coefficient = -1.7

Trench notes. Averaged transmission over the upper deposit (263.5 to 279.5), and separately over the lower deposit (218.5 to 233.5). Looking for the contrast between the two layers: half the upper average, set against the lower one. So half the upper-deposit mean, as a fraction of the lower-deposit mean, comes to 0.52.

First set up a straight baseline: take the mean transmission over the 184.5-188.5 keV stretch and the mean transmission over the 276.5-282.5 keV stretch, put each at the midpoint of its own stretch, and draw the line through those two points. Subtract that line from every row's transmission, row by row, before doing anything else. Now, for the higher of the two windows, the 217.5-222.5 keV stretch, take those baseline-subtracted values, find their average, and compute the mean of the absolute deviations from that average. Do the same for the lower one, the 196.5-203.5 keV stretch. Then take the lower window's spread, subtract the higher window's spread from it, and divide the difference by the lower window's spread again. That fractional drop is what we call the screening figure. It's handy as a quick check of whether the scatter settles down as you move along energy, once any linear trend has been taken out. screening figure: 0.22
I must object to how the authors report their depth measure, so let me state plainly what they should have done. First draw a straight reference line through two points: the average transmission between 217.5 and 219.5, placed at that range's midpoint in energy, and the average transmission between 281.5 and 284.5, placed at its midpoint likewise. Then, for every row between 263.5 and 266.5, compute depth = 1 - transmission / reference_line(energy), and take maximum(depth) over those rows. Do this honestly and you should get 0.055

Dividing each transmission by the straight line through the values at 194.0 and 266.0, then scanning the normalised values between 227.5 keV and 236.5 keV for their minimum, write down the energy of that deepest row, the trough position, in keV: 234.0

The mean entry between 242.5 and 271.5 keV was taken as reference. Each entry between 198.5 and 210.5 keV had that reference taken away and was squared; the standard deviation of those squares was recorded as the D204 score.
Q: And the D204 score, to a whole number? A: 8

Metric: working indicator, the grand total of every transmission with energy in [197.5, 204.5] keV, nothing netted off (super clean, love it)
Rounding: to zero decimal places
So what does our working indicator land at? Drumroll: 313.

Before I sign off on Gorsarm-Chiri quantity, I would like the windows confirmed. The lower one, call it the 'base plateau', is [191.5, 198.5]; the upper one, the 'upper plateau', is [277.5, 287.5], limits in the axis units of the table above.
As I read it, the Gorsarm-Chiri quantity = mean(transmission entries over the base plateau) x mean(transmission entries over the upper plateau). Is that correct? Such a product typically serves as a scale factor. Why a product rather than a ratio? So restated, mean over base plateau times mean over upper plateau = 2307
